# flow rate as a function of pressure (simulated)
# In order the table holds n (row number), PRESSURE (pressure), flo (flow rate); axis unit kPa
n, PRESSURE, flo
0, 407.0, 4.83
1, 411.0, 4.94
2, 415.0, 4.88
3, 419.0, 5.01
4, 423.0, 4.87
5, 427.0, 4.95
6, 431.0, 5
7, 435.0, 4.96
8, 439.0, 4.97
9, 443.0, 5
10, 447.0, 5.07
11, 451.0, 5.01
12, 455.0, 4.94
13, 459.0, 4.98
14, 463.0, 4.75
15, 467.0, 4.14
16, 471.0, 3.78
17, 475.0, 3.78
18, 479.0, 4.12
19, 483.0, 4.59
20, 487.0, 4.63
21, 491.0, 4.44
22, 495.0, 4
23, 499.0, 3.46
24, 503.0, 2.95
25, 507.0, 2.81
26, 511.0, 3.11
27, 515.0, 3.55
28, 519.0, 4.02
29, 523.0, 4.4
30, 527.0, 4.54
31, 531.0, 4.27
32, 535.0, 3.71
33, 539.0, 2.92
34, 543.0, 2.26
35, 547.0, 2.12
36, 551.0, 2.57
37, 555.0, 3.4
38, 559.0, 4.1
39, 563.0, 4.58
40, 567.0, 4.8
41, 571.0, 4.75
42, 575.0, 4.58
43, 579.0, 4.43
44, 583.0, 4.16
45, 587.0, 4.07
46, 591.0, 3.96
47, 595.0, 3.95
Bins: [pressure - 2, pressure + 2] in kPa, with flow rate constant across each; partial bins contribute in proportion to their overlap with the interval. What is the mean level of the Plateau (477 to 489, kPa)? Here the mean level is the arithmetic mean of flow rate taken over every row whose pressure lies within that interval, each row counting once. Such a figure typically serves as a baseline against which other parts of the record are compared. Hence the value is 4.4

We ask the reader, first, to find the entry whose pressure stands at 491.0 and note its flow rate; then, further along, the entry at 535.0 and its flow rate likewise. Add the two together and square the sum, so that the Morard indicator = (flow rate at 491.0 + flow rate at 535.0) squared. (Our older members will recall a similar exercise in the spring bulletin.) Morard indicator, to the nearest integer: 66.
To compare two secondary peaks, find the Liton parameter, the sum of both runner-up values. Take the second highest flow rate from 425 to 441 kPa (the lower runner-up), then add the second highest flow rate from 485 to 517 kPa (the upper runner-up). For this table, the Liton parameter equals 9.4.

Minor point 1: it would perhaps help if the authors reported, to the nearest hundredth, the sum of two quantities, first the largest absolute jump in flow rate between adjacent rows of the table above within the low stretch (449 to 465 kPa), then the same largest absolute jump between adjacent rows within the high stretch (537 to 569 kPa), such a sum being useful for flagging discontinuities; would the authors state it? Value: 1.06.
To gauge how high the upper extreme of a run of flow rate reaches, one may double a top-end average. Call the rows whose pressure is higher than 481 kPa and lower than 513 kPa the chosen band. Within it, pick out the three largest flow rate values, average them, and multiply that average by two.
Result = 9.1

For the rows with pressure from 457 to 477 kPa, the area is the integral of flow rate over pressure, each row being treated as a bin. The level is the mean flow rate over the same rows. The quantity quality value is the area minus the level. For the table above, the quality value 81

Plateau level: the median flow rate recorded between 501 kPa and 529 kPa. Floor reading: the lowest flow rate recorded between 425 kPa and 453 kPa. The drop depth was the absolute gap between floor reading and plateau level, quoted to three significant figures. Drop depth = 1.40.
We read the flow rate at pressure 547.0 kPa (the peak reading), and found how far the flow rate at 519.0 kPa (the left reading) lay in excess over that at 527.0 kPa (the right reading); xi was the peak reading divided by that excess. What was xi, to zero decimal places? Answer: -4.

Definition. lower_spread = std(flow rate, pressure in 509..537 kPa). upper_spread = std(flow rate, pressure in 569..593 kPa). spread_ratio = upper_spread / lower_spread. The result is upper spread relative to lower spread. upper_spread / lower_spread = 0.60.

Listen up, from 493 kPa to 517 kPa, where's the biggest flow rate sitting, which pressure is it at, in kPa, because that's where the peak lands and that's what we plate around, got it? 495.0 kPa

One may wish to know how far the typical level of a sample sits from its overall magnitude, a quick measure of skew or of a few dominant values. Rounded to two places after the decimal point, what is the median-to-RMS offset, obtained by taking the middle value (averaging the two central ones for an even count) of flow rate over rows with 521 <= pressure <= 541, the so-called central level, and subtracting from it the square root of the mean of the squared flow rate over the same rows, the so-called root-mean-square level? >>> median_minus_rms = 0.26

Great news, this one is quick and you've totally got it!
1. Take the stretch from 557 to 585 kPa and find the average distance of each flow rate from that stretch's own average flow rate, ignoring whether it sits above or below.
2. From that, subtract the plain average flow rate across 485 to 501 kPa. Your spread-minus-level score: -3.91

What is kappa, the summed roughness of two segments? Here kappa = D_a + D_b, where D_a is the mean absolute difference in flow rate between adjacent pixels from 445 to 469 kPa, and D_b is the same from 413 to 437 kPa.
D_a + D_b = 0.29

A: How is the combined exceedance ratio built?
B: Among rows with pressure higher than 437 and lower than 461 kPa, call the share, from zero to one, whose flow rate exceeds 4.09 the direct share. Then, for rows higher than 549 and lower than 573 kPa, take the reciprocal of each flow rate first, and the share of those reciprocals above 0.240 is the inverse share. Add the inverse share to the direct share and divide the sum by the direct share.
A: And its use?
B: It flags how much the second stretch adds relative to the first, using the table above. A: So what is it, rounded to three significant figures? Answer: 1.50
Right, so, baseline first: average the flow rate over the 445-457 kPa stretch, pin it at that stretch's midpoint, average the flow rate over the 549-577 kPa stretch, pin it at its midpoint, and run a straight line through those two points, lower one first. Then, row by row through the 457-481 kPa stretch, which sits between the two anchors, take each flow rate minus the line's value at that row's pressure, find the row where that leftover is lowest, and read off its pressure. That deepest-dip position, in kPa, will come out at 471.0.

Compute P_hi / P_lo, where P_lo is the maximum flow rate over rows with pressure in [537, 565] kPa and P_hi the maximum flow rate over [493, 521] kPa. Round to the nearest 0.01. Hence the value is 0.88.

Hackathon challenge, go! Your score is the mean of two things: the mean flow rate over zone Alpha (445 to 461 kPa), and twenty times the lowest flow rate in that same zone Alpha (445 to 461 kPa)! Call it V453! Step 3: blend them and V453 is 52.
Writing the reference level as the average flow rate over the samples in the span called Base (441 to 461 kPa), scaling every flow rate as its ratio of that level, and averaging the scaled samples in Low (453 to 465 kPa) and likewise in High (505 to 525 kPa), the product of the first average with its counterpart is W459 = 0.70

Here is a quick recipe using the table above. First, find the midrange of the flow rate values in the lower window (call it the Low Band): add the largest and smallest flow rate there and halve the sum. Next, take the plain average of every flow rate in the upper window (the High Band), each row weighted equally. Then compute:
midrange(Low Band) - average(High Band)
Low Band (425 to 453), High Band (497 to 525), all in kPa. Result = 1.5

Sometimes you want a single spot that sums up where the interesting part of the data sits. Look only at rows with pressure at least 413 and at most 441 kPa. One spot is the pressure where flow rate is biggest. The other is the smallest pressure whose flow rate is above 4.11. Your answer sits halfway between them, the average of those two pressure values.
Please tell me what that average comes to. 417 kPa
